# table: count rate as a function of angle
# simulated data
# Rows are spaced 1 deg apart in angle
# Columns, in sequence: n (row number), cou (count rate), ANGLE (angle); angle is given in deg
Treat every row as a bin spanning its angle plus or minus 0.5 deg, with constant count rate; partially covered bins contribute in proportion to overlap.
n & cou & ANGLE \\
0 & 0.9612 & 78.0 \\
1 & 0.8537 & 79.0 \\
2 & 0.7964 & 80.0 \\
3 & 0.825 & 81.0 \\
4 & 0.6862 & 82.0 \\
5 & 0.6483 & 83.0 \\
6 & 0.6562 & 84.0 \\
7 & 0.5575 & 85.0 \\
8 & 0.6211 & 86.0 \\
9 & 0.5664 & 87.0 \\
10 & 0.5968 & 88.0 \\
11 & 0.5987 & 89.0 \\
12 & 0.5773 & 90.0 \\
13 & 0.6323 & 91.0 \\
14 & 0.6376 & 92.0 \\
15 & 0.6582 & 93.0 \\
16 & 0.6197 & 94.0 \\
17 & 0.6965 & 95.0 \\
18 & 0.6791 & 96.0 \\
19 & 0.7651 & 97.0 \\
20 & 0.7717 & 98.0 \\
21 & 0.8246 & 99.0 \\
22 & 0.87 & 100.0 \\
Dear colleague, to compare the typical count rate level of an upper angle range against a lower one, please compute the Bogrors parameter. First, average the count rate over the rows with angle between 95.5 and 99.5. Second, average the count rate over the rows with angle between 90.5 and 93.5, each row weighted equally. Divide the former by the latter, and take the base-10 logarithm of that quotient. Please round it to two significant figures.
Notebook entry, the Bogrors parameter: 0.073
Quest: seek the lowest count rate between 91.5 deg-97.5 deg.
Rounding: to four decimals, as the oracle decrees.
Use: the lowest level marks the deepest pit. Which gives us 0.6197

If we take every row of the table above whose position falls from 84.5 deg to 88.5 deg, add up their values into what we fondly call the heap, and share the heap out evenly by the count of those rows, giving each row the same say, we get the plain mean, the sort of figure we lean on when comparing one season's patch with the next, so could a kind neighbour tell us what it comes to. 0.59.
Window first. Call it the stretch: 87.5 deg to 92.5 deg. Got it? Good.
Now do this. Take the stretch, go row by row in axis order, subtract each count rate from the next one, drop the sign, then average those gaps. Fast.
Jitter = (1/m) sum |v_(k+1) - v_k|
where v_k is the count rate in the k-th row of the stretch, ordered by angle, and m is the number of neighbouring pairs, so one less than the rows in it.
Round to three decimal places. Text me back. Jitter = 0.021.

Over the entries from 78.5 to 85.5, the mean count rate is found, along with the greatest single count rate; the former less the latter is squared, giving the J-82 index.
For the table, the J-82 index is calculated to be 0.0185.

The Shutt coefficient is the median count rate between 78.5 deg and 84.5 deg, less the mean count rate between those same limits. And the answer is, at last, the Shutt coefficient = -0.0030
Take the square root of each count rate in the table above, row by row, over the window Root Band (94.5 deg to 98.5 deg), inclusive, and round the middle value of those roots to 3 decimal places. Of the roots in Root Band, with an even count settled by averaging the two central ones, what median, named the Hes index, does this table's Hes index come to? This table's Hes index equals 0.855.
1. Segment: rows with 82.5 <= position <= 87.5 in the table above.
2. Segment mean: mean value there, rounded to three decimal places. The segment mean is 0.610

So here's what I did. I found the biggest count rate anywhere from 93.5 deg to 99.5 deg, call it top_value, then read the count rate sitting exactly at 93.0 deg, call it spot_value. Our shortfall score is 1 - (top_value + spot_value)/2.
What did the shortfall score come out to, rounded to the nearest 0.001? 0.259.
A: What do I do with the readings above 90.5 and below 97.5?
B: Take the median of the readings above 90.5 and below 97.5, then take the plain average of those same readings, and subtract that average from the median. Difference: -0.012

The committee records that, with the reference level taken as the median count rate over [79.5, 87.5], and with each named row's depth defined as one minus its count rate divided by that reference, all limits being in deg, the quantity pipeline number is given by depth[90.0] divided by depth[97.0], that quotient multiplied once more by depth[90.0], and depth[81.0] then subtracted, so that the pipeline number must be 0.19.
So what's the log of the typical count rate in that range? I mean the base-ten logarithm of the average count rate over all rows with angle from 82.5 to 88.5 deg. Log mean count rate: -0.22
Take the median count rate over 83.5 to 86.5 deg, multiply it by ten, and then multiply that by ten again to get 62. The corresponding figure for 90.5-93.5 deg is 64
